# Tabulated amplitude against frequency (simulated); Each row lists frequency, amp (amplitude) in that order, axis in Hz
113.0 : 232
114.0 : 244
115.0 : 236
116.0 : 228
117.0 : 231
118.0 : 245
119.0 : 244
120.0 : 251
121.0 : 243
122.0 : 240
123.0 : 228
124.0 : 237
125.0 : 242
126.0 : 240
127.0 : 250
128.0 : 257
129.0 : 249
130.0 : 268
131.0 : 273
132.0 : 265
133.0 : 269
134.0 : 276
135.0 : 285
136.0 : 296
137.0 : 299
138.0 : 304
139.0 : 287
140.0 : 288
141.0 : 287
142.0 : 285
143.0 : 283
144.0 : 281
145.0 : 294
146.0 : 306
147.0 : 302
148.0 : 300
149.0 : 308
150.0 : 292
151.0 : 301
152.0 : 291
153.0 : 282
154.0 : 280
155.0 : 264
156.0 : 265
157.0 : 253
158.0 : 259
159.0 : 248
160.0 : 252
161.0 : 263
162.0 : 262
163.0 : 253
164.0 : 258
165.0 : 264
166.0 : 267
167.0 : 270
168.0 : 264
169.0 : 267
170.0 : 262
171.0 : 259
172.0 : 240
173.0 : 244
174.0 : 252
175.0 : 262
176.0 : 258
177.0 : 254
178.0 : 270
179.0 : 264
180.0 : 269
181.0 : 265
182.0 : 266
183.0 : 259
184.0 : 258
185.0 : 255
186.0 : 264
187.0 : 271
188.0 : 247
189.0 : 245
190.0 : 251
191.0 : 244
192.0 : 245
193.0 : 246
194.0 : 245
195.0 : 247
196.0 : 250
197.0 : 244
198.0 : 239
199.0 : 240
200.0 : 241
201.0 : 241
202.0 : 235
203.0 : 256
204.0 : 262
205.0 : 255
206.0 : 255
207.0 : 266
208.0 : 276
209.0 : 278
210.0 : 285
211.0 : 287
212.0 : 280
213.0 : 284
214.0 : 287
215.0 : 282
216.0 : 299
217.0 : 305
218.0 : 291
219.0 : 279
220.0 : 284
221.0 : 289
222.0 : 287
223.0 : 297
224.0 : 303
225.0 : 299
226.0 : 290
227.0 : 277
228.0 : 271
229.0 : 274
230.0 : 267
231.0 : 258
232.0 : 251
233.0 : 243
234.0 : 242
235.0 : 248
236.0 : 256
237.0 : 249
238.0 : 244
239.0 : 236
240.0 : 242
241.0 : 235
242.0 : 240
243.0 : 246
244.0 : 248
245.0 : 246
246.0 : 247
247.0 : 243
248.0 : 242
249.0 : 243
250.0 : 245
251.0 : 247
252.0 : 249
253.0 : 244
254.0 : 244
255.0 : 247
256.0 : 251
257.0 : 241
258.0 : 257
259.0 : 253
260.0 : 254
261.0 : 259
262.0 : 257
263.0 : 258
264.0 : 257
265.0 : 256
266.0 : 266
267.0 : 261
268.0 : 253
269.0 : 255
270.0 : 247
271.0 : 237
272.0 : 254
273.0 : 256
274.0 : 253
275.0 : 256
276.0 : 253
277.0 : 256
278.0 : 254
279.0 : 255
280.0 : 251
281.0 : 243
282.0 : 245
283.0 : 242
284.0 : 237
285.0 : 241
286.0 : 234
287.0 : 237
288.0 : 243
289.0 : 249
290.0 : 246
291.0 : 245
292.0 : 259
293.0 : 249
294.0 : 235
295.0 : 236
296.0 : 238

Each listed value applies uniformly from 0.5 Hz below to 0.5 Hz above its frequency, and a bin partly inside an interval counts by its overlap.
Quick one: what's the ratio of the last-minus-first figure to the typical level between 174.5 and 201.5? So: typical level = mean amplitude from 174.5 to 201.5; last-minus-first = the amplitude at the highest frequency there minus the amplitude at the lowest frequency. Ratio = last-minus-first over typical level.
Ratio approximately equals -0.08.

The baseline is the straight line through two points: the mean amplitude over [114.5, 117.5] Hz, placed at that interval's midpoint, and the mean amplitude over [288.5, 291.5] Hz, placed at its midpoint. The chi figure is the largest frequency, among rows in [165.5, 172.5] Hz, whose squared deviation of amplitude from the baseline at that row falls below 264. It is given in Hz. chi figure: 172.0 Hz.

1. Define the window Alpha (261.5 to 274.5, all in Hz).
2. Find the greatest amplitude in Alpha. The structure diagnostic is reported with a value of 266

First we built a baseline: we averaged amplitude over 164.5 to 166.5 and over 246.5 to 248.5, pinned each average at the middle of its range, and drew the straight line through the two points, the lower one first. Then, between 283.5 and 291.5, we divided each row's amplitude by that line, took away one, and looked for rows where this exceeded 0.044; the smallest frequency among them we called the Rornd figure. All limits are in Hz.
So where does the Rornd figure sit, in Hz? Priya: 288.0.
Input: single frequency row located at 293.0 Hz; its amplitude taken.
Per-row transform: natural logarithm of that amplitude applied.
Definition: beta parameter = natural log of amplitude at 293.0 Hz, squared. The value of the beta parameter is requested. 30.4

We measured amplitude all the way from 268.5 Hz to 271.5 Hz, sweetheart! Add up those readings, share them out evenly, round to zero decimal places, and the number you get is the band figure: 246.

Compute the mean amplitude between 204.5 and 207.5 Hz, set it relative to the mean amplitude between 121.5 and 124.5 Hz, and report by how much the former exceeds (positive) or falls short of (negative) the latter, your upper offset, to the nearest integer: 24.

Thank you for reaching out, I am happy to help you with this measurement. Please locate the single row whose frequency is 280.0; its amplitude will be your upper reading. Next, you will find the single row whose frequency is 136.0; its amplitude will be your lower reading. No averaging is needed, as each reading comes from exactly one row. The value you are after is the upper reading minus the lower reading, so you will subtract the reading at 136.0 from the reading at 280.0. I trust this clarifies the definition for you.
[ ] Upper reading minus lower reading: -45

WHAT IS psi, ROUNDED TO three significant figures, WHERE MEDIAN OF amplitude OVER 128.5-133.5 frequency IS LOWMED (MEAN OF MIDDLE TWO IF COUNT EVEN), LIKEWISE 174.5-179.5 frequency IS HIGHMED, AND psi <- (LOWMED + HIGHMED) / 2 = 265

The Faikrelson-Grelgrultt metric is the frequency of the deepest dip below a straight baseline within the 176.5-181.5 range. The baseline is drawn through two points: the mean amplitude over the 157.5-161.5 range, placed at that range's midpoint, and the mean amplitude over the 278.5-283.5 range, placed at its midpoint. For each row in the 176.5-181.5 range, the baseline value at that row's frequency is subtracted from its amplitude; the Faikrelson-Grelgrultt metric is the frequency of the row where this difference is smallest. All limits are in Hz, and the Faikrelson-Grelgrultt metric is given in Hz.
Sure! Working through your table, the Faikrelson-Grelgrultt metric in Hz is 177.0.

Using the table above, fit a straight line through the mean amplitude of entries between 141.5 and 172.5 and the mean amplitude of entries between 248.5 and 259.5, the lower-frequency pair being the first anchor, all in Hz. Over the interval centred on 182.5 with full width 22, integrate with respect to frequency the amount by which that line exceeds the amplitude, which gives 235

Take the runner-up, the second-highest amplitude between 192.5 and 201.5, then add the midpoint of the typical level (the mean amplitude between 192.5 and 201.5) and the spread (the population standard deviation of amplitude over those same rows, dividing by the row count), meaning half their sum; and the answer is 371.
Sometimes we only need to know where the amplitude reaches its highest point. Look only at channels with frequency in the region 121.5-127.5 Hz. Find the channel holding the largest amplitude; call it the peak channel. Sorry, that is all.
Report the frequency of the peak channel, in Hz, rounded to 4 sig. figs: 127.0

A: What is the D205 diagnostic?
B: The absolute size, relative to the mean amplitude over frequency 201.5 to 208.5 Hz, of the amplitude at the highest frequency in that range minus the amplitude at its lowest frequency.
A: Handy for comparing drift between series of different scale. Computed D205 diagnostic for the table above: 0.16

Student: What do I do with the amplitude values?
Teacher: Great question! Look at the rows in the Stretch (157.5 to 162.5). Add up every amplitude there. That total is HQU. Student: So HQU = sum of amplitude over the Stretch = 1284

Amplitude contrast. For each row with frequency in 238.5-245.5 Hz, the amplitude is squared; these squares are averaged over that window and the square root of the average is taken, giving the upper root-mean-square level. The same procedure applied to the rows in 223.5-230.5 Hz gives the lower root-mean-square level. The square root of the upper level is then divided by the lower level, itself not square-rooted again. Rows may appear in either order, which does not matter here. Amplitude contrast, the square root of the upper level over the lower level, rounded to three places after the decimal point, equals 0.055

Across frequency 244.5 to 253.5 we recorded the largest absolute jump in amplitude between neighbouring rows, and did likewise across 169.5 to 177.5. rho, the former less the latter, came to -14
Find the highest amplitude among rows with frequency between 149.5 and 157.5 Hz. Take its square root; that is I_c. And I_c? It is 17.3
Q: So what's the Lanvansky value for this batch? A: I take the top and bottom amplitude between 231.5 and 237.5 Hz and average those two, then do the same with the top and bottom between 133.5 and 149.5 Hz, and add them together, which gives 541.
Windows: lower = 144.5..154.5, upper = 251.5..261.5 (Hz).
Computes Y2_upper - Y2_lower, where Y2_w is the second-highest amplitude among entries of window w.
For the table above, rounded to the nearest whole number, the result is -49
